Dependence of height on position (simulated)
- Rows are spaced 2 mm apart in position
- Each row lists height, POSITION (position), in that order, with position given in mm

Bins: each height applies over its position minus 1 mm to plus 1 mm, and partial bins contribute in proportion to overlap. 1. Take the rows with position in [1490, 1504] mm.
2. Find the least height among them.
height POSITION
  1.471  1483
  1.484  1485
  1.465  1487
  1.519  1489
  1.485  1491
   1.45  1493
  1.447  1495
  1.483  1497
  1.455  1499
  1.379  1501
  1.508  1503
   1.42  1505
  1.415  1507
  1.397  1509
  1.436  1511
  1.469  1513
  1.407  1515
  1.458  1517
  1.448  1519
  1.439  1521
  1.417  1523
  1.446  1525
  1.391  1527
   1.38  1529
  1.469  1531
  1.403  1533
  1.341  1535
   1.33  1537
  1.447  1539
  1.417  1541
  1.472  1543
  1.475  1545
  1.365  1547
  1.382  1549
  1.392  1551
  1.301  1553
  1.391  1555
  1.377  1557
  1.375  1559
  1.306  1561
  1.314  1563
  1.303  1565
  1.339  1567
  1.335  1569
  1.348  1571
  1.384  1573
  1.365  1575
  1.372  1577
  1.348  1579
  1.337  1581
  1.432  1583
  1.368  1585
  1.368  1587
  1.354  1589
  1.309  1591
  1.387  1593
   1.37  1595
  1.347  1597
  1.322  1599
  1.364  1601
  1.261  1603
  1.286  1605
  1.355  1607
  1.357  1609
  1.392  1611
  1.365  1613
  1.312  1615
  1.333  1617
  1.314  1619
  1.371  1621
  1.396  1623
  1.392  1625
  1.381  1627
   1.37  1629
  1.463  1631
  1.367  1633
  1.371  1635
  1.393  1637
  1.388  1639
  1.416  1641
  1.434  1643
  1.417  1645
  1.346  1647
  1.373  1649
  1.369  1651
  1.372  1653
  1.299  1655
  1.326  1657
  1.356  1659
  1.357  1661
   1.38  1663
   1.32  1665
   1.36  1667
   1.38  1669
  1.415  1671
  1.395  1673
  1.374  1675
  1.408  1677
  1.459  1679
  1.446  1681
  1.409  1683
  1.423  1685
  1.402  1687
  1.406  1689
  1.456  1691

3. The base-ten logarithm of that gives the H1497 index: 0.140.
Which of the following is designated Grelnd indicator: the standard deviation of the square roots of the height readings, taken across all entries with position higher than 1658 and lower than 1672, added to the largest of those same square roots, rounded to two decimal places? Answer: 1.20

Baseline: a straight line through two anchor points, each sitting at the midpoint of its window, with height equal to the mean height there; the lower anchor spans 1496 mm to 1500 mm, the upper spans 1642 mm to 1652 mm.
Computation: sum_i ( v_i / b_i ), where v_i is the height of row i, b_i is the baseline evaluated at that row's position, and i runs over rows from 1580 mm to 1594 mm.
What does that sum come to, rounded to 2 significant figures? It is 6.7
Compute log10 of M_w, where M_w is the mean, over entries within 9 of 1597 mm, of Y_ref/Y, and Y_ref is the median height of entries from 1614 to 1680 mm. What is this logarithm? 0.013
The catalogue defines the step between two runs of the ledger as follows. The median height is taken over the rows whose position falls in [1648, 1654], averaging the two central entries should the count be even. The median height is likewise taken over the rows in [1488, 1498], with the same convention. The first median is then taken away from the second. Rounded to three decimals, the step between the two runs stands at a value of 0.111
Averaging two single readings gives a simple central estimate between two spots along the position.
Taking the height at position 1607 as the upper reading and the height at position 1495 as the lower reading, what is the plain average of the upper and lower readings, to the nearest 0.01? 1.40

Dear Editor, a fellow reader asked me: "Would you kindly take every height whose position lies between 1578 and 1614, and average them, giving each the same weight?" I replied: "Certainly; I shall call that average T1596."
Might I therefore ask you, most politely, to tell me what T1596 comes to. 1.351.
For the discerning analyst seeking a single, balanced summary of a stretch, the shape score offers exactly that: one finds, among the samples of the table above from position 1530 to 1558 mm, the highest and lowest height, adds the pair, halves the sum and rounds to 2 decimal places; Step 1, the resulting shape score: 1.39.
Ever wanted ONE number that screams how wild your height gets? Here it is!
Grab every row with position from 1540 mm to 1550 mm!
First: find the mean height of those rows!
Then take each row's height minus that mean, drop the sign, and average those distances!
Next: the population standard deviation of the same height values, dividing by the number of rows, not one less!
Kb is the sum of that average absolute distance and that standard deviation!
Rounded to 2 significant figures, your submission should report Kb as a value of 0.086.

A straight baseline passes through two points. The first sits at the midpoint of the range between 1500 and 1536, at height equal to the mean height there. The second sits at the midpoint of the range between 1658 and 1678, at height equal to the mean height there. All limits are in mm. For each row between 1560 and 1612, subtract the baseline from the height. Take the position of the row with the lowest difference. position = 1603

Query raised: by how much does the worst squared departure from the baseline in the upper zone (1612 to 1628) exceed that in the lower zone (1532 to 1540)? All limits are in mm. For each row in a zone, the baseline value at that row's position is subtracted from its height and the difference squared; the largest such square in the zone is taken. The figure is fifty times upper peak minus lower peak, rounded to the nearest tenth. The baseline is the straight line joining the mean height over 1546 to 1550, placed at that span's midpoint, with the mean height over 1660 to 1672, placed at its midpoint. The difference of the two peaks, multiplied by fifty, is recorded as -0.1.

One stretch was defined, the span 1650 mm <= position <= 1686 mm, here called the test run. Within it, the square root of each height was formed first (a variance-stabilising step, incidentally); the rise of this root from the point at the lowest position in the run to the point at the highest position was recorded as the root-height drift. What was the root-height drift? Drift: 0.023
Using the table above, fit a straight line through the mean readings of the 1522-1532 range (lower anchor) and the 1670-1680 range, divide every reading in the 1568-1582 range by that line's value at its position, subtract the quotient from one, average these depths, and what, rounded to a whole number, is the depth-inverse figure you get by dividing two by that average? 46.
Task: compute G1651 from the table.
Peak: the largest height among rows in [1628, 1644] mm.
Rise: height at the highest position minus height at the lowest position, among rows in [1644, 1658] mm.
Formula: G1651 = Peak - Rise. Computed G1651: 1.55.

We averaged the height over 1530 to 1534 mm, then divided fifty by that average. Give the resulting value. 34.8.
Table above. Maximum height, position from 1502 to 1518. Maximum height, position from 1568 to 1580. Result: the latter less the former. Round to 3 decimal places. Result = -0.124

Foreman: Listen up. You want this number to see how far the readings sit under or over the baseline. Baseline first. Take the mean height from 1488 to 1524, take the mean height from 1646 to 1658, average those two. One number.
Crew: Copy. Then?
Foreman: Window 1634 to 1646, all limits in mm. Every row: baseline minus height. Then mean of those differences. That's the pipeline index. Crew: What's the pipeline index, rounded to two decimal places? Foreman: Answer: -0.01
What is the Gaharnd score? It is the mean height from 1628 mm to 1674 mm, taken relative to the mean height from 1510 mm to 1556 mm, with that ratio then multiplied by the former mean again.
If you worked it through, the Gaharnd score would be 1.343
